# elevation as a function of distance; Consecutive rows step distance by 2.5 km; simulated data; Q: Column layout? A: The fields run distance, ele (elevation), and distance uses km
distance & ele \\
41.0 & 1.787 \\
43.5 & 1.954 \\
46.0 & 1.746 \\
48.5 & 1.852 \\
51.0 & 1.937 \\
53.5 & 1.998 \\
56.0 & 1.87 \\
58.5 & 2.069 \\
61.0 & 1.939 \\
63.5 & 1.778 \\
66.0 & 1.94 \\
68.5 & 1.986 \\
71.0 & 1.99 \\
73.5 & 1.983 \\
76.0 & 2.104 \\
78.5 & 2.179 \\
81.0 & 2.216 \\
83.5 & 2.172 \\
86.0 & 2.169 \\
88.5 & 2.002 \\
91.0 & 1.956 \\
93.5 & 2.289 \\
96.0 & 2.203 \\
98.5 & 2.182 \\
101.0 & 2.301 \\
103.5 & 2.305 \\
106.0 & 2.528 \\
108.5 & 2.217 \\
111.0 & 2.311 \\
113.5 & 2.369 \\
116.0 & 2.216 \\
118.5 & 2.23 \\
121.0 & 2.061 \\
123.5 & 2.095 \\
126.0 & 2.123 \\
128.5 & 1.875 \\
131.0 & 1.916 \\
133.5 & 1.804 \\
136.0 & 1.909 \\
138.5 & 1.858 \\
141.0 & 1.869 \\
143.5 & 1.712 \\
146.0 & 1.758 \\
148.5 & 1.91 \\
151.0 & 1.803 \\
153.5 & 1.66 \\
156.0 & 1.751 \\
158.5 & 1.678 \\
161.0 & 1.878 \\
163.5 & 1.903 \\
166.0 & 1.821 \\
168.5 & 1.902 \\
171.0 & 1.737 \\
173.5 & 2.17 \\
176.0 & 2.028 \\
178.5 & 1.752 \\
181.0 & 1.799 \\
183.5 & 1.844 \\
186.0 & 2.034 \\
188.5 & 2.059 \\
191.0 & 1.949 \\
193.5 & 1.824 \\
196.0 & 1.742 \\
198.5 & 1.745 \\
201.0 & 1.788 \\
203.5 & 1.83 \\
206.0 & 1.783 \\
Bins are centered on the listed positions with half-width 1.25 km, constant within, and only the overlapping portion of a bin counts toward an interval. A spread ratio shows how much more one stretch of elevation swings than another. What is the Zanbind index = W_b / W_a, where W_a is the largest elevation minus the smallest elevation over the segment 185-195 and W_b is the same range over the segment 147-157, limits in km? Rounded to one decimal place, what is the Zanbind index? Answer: 1.1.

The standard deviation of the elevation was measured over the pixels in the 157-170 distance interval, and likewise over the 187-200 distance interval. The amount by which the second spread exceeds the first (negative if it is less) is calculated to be 0.04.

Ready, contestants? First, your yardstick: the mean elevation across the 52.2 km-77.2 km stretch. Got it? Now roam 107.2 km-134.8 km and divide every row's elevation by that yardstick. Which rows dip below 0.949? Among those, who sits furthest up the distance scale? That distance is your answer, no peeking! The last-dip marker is 133.5 km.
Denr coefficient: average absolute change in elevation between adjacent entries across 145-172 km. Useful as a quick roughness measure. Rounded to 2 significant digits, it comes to 0.11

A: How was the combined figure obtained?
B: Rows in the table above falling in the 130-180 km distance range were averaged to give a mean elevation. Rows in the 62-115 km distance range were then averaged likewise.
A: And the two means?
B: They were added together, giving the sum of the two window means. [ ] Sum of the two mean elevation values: 3.99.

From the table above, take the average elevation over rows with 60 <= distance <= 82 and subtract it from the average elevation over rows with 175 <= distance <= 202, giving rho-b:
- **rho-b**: -0.14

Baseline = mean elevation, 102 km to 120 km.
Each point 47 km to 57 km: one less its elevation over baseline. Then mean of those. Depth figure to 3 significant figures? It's 0.172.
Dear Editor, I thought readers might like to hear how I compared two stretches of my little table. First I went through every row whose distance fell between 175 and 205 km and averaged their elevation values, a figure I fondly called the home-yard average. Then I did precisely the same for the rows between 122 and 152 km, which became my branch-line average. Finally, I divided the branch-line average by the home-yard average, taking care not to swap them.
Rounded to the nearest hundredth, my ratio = 1.01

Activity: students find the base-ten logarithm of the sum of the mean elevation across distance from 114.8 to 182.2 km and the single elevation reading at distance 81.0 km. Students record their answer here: 0.614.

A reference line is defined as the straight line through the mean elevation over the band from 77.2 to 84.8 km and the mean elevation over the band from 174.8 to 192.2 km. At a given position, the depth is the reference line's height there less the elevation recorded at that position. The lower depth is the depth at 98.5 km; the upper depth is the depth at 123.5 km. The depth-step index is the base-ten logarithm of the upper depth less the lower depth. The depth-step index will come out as -1.7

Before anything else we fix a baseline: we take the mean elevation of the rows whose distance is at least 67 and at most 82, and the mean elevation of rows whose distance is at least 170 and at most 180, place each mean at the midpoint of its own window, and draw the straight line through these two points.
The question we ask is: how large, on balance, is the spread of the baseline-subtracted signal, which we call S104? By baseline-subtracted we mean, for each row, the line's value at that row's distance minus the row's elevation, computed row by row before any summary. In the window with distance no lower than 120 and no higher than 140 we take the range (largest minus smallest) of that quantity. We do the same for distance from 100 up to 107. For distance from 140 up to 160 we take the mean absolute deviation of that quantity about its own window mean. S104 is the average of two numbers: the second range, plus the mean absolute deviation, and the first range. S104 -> 0.30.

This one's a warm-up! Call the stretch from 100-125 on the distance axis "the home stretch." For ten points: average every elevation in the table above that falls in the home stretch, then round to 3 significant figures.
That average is 2.26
